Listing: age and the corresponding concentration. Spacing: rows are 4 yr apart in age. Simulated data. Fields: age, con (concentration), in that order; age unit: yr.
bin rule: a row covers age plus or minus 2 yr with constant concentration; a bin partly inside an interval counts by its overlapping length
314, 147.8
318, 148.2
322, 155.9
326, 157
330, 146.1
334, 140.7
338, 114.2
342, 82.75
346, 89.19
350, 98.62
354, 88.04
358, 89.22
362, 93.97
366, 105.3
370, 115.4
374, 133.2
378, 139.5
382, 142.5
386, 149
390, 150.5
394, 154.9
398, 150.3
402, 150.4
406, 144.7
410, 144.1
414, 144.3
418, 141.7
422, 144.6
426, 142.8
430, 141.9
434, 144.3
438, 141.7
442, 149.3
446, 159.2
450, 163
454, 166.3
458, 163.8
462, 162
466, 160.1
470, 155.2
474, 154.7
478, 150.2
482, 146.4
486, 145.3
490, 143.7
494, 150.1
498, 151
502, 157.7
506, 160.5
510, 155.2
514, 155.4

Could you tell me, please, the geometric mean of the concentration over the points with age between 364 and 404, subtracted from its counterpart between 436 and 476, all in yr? 19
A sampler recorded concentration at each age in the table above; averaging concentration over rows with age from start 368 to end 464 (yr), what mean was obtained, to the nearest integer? 147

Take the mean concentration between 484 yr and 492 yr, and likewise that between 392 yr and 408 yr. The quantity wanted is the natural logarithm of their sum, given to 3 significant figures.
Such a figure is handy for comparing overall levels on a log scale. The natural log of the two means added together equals 5.69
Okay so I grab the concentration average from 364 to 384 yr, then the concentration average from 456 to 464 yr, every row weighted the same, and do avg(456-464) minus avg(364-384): 36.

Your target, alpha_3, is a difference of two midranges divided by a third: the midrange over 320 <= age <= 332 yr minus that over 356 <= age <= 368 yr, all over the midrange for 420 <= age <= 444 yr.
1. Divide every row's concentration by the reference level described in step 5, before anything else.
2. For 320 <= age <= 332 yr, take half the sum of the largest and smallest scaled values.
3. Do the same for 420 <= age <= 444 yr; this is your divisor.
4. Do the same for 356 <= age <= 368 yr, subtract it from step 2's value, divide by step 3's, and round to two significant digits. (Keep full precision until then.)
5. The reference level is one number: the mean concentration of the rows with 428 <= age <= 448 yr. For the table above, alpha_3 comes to 0.37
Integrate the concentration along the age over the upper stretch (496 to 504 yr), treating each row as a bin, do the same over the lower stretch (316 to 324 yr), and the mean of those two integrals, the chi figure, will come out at 1226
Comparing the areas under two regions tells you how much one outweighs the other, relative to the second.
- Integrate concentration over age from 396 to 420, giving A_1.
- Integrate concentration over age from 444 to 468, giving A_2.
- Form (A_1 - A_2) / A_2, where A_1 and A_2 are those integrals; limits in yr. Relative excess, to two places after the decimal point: -0.10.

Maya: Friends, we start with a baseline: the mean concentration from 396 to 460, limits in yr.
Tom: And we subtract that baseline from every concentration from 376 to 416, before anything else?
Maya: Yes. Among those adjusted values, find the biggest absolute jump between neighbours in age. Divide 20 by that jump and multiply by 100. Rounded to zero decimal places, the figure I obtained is 308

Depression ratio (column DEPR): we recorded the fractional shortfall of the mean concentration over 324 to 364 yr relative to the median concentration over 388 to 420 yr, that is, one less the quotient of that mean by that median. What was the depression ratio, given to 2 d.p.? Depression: 0.25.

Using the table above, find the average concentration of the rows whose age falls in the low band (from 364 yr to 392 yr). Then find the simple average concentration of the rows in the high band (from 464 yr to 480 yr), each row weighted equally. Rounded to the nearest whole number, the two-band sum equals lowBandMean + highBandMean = 289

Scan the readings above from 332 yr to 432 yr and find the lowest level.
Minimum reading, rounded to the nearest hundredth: 82.75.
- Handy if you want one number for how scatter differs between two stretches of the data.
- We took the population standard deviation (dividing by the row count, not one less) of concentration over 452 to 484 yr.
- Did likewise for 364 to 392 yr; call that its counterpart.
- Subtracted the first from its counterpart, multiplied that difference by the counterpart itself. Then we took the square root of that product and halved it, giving 6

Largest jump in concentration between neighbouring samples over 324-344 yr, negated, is -31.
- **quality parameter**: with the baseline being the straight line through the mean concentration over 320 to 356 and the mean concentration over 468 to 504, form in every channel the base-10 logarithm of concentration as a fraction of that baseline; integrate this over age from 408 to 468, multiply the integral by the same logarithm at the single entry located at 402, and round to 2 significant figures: 0.10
